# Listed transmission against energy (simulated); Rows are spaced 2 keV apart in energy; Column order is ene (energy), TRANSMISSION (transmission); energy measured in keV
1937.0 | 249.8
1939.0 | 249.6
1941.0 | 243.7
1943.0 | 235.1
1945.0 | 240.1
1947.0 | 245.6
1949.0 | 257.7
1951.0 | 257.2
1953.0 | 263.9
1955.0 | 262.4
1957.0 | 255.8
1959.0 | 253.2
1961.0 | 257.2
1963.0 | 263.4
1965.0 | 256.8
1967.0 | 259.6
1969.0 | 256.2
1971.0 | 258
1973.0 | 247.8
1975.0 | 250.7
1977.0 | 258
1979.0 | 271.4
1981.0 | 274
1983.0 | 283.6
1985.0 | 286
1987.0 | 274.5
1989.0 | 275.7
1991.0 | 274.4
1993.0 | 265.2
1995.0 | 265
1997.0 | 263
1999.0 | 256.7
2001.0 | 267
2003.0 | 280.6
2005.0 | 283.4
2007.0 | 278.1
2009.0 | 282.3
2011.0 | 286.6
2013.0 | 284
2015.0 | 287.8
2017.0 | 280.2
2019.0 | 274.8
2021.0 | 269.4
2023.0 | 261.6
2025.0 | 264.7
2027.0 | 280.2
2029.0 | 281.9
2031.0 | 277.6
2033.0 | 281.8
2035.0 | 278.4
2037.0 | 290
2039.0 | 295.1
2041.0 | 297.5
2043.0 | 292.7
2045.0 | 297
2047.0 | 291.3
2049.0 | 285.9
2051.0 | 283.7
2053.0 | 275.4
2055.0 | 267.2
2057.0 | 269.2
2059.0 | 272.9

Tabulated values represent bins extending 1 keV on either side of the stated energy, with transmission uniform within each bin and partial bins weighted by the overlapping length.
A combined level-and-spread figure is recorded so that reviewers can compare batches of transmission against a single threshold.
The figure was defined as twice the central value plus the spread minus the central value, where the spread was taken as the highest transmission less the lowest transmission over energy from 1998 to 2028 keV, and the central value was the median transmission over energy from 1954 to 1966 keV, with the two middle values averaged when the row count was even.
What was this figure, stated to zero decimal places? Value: 288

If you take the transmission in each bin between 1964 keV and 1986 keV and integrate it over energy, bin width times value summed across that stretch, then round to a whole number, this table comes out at 5804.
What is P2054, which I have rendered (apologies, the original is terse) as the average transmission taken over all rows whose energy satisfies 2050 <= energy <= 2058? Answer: 274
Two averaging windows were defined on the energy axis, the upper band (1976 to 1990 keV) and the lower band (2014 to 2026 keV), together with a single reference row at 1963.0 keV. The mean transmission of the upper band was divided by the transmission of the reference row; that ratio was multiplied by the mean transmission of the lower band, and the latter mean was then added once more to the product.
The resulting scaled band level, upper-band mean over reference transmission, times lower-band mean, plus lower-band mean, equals 558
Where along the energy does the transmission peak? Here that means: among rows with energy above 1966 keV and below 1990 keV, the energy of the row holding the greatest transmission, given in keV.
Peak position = 1985.0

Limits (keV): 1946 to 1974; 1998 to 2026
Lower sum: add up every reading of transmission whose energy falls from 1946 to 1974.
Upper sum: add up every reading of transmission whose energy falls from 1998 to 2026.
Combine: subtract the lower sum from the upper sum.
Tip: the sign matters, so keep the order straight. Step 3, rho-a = 262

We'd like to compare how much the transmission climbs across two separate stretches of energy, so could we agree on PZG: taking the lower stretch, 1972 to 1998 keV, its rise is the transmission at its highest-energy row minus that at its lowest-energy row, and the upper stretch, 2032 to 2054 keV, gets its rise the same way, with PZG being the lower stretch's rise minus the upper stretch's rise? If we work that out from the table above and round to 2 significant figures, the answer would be 22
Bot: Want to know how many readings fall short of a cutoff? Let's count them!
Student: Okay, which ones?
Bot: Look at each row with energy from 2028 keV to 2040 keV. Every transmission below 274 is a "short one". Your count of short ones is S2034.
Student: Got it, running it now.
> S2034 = 0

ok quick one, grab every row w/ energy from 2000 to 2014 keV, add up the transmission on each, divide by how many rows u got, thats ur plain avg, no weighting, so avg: 280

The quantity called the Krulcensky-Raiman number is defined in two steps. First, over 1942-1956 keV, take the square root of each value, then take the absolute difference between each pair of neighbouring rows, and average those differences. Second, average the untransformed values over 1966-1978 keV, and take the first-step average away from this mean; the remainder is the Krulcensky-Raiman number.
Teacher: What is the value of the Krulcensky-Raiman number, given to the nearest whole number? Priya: 255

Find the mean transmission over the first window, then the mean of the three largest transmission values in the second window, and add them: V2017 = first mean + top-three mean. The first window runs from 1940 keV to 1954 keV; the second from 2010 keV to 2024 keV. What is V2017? 535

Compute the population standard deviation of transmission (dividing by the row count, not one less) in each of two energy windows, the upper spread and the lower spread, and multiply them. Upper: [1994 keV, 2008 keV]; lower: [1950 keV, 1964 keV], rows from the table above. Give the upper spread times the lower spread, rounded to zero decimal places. 36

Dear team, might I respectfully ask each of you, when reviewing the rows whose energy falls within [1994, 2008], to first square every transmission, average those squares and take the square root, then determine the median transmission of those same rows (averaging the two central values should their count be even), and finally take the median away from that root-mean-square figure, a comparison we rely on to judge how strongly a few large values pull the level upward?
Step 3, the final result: 3.7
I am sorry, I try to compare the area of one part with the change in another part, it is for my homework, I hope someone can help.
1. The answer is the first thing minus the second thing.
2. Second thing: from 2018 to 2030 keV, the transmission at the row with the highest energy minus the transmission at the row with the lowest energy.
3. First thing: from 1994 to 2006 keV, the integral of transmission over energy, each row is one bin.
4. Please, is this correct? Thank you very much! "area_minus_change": 3224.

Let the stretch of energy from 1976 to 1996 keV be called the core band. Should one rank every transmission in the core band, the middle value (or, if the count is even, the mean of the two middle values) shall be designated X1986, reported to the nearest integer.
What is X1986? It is 274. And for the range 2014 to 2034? 279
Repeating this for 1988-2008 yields 271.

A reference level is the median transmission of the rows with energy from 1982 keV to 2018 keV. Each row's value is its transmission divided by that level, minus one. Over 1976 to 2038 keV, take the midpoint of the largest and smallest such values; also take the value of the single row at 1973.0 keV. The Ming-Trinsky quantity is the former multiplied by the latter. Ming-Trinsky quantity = 0.0023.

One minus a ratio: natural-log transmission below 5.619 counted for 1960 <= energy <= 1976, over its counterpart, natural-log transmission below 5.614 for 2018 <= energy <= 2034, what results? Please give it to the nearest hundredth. -1.67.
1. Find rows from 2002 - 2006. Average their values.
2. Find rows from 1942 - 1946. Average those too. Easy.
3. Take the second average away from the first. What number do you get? 44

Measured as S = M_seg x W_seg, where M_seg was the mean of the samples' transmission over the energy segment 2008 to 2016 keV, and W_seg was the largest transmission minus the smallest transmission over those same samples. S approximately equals 1568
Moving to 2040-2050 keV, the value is 3397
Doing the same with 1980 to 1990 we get 3345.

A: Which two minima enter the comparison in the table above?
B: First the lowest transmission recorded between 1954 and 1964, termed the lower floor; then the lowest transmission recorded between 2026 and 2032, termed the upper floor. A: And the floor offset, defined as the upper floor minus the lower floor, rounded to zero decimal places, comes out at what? 24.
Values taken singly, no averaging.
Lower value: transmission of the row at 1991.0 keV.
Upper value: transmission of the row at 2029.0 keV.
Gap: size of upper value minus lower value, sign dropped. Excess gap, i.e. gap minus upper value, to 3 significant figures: -274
